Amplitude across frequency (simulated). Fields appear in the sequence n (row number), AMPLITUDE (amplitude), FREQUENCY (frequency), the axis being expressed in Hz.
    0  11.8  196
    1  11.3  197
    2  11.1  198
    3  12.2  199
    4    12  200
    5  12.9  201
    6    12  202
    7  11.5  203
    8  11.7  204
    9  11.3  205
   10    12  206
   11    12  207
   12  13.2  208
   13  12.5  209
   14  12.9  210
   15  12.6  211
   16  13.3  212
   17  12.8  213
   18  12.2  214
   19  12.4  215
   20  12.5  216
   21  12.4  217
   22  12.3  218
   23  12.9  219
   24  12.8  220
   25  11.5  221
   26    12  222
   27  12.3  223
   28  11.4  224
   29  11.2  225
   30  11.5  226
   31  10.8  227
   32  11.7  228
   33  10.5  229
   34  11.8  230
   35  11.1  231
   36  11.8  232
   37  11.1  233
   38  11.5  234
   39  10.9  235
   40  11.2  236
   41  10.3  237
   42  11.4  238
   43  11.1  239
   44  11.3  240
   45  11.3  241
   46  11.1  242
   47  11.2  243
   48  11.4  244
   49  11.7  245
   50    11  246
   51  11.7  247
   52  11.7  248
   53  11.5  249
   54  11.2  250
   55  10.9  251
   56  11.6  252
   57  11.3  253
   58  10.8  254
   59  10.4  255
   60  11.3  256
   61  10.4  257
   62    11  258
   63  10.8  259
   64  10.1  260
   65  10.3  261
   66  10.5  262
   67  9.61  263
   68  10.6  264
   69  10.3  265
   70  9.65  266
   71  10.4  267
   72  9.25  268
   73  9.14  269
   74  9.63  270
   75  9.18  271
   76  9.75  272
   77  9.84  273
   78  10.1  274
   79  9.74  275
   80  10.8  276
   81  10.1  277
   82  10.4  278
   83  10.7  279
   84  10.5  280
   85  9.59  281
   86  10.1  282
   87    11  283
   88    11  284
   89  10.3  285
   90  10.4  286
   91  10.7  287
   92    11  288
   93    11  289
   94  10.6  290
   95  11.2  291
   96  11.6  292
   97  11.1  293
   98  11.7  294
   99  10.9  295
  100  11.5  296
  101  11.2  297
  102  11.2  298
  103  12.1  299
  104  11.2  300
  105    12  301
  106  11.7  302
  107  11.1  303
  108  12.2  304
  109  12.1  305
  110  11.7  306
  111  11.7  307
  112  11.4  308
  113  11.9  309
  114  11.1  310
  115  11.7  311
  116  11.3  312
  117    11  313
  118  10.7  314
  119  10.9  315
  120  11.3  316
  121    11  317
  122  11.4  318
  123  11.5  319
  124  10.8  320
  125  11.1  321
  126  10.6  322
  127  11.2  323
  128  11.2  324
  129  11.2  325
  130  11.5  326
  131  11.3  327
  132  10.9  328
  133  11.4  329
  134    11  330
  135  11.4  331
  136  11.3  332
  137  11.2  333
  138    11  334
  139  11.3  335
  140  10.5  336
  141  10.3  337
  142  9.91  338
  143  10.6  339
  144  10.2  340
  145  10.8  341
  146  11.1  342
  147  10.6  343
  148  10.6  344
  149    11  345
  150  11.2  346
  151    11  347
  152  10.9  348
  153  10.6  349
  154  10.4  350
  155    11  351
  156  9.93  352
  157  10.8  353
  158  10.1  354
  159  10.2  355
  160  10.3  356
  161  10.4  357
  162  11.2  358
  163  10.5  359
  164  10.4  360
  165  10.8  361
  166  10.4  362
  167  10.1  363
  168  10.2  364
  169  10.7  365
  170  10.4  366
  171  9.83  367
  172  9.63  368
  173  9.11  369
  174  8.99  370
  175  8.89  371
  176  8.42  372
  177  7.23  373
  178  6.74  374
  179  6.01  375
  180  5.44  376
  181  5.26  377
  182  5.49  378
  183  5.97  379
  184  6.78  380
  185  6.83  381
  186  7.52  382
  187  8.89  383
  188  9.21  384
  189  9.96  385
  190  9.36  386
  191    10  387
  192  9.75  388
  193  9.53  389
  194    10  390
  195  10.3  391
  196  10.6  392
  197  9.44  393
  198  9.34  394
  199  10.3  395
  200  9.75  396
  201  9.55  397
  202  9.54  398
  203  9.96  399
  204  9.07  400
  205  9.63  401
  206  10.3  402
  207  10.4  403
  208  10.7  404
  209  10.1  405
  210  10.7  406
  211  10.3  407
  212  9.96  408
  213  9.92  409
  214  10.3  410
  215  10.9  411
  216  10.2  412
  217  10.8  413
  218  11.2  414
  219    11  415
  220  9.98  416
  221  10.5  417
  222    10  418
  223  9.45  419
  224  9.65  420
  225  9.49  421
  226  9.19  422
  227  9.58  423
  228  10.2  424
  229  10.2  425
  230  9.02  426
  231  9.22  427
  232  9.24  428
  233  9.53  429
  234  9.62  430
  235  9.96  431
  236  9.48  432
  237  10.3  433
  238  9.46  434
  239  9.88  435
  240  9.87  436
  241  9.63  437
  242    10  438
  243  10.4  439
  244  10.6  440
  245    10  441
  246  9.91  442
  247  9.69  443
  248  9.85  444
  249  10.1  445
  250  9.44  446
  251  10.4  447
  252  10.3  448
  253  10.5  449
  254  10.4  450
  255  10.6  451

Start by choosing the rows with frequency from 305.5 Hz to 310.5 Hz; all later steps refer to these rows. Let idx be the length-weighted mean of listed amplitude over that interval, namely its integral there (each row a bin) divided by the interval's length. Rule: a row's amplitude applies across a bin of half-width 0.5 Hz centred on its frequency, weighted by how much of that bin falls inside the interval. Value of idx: 11.6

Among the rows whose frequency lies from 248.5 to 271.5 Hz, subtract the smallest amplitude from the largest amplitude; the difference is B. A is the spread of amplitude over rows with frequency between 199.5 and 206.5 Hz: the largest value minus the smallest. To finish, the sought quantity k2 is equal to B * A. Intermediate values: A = 1.60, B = 2.5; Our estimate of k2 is 3.9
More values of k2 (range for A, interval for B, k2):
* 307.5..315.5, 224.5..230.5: 1.6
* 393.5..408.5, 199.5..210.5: 3.1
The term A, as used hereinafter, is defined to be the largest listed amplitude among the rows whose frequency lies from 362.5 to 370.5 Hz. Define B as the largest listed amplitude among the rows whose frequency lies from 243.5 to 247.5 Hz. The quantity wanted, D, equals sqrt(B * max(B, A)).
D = 11.7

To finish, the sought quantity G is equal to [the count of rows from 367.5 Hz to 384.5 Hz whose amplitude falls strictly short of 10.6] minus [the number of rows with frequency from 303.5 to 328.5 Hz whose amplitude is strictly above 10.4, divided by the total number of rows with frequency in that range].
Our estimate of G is 16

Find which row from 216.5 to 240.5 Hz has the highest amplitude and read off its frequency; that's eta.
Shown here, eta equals 219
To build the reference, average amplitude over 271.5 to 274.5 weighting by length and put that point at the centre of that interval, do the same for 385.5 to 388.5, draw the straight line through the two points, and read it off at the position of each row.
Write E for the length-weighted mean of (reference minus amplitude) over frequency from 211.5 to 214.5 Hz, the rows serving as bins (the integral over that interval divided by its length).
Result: -3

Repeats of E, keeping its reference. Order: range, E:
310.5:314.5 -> -1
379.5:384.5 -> 2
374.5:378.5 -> 4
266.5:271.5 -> 0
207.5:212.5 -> -3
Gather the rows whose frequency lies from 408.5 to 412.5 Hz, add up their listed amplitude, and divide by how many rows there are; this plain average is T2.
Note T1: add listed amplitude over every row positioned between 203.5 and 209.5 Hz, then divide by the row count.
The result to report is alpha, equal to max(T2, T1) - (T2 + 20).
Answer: -18.2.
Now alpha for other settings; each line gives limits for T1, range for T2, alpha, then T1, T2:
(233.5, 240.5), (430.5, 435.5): -18.7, 11.1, 9.8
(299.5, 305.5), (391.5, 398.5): -18.1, 11.7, 9.8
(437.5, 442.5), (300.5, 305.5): -20.0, 10.2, 11.8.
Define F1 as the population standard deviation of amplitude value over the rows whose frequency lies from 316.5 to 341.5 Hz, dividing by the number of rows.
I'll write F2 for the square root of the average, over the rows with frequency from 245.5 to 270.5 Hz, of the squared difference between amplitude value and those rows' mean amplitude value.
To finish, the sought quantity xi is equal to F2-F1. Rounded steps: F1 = 0.419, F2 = 0.7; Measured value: 0.3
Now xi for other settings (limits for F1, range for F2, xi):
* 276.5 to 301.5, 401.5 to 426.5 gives 0.0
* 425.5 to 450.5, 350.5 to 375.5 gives 0.9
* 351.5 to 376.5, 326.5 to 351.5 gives -1.1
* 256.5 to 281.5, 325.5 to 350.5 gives -0.1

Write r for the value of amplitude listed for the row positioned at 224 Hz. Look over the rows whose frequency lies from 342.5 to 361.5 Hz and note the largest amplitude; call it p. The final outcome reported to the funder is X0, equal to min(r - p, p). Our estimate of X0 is 0.2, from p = 11.2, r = 11.4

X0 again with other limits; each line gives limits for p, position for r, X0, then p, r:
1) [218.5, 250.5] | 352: -3.0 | 12.9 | 9.93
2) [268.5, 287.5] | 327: 0.3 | 11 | 11.3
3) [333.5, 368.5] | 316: 0.0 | 11.3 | 11.3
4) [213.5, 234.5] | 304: -0.7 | 12.9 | 12.2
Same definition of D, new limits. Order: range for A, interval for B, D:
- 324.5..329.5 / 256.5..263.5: 11.2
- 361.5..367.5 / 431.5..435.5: 10.5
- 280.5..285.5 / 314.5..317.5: 11.3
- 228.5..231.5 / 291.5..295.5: 11.7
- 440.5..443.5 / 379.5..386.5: 10.0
